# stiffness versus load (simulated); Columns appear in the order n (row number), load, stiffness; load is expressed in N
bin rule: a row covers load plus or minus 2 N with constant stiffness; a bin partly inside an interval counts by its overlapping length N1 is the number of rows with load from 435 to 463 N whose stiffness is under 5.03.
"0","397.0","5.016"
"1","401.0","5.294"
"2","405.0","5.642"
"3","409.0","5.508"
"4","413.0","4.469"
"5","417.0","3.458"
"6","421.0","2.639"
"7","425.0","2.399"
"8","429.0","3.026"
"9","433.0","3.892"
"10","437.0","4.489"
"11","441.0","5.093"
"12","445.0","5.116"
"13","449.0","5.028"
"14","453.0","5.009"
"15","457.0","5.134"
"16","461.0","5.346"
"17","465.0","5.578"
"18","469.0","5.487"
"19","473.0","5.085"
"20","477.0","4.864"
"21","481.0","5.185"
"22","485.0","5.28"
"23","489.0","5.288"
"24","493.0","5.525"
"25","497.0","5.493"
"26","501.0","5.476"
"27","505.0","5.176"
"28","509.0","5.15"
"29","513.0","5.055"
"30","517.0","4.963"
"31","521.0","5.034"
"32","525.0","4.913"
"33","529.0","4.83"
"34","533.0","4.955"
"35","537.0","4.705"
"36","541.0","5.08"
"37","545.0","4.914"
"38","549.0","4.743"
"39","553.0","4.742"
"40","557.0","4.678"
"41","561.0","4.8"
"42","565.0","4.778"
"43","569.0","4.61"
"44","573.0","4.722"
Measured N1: 3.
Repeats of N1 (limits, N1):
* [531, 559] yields 6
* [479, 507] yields 0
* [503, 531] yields 3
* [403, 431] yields 5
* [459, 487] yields 1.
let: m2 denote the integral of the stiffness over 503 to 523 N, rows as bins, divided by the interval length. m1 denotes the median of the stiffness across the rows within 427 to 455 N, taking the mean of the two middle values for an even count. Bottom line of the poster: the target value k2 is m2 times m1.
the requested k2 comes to 25.4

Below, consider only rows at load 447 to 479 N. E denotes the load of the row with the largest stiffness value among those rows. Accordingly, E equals 465.0 N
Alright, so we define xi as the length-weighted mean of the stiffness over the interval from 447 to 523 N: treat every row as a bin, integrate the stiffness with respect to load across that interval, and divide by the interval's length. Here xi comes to 5.2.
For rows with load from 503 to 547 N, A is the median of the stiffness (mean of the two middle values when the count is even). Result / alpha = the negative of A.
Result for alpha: -4.96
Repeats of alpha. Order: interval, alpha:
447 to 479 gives -5.11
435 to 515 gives -5.16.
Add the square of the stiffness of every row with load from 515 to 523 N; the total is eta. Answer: 50.0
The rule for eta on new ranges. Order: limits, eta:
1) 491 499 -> 60.7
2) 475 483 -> 50.5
